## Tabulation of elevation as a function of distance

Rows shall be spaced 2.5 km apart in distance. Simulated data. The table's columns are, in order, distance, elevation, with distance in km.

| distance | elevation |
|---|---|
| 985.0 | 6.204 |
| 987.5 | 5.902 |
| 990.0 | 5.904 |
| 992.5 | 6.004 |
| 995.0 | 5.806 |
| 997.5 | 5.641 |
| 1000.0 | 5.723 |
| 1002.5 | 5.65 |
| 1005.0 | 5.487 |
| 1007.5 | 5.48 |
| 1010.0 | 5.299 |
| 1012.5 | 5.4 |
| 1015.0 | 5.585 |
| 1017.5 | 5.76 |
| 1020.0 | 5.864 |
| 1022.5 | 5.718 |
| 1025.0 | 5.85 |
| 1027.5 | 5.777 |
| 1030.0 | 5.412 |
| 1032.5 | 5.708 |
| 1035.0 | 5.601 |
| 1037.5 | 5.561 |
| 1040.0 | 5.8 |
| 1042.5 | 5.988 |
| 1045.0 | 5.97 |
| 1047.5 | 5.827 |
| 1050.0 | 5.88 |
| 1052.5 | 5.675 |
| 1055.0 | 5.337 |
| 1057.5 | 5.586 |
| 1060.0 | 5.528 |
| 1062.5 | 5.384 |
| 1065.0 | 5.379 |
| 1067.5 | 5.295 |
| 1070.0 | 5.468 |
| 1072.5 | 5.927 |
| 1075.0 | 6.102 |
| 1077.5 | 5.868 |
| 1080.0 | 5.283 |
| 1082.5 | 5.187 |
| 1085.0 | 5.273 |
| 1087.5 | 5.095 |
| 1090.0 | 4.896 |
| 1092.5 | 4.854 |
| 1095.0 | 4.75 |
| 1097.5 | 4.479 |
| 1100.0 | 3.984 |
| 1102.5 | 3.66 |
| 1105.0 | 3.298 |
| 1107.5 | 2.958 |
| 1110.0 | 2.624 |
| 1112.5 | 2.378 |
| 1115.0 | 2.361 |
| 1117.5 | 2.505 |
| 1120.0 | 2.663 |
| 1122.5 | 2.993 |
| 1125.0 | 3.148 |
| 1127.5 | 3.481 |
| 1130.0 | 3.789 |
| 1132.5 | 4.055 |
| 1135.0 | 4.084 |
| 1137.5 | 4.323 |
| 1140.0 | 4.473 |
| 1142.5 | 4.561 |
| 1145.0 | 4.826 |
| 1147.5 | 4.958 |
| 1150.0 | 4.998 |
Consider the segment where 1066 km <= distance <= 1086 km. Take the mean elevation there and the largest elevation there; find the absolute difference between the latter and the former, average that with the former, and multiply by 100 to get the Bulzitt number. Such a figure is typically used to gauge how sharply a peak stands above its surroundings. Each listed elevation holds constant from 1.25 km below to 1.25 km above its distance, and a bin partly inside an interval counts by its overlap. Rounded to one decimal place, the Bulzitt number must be 305.1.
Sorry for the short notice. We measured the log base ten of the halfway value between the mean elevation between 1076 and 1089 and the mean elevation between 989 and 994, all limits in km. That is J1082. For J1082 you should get 0.75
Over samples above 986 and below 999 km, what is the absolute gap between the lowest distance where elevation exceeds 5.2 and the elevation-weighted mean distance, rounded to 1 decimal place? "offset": 4.9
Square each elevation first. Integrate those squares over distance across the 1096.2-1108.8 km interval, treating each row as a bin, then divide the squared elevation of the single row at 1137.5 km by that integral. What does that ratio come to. 0.11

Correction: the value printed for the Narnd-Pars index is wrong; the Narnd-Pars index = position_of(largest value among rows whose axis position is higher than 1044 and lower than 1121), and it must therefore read 1075.0 km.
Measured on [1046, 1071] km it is 1050.0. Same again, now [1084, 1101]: 1085.0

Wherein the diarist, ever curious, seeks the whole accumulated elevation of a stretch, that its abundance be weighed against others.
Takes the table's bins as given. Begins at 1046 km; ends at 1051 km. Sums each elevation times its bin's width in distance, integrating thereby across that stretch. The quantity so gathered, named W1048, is 29.3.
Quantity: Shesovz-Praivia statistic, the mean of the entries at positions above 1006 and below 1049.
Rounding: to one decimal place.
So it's 5.7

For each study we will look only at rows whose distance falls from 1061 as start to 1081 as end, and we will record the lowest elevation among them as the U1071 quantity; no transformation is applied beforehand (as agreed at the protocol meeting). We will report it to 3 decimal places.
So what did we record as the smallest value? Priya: 5.283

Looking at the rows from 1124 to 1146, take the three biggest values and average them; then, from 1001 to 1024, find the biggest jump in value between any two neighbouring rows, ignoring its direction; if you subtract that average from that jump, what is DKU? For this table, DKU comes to -4.4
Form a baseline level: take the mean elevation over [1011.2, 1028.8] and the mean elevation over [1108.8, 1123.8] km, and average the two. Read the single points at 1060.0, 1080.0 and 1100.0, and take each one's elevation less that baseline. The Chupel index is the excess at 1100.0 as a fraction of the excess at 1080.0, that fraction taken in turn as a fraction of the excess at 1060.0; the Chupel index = -0.1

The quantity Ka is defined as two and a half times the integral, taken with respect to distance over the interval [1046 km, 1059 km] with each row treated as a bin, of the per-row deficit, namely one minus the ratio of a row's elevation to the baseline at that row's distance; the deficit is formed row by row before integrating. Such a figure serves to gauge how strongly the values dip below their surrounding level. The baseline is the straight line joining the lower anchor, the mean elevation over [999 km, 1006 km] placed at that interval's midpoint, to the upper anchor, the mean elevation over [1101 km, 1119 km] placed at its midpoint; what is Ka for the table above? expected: -10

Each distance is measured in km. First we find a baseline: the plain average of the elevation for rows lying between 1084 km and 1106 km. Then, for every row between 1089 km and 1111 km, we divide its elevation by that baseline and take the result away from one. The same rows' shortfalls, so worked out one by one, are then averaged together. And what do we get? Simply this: 0.119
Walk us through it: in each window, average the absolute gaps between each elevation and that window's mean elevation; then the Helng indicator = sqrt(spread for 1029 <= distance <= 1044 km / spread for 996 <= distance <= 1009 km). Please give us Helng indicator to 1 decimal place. 1.3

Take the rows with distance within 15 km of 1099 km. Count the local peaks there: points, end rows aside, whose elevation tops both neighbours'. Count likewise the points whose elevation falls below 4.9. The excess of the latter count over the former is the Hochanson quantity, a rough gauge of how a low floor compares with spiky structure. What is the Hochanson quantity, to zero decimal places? 10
